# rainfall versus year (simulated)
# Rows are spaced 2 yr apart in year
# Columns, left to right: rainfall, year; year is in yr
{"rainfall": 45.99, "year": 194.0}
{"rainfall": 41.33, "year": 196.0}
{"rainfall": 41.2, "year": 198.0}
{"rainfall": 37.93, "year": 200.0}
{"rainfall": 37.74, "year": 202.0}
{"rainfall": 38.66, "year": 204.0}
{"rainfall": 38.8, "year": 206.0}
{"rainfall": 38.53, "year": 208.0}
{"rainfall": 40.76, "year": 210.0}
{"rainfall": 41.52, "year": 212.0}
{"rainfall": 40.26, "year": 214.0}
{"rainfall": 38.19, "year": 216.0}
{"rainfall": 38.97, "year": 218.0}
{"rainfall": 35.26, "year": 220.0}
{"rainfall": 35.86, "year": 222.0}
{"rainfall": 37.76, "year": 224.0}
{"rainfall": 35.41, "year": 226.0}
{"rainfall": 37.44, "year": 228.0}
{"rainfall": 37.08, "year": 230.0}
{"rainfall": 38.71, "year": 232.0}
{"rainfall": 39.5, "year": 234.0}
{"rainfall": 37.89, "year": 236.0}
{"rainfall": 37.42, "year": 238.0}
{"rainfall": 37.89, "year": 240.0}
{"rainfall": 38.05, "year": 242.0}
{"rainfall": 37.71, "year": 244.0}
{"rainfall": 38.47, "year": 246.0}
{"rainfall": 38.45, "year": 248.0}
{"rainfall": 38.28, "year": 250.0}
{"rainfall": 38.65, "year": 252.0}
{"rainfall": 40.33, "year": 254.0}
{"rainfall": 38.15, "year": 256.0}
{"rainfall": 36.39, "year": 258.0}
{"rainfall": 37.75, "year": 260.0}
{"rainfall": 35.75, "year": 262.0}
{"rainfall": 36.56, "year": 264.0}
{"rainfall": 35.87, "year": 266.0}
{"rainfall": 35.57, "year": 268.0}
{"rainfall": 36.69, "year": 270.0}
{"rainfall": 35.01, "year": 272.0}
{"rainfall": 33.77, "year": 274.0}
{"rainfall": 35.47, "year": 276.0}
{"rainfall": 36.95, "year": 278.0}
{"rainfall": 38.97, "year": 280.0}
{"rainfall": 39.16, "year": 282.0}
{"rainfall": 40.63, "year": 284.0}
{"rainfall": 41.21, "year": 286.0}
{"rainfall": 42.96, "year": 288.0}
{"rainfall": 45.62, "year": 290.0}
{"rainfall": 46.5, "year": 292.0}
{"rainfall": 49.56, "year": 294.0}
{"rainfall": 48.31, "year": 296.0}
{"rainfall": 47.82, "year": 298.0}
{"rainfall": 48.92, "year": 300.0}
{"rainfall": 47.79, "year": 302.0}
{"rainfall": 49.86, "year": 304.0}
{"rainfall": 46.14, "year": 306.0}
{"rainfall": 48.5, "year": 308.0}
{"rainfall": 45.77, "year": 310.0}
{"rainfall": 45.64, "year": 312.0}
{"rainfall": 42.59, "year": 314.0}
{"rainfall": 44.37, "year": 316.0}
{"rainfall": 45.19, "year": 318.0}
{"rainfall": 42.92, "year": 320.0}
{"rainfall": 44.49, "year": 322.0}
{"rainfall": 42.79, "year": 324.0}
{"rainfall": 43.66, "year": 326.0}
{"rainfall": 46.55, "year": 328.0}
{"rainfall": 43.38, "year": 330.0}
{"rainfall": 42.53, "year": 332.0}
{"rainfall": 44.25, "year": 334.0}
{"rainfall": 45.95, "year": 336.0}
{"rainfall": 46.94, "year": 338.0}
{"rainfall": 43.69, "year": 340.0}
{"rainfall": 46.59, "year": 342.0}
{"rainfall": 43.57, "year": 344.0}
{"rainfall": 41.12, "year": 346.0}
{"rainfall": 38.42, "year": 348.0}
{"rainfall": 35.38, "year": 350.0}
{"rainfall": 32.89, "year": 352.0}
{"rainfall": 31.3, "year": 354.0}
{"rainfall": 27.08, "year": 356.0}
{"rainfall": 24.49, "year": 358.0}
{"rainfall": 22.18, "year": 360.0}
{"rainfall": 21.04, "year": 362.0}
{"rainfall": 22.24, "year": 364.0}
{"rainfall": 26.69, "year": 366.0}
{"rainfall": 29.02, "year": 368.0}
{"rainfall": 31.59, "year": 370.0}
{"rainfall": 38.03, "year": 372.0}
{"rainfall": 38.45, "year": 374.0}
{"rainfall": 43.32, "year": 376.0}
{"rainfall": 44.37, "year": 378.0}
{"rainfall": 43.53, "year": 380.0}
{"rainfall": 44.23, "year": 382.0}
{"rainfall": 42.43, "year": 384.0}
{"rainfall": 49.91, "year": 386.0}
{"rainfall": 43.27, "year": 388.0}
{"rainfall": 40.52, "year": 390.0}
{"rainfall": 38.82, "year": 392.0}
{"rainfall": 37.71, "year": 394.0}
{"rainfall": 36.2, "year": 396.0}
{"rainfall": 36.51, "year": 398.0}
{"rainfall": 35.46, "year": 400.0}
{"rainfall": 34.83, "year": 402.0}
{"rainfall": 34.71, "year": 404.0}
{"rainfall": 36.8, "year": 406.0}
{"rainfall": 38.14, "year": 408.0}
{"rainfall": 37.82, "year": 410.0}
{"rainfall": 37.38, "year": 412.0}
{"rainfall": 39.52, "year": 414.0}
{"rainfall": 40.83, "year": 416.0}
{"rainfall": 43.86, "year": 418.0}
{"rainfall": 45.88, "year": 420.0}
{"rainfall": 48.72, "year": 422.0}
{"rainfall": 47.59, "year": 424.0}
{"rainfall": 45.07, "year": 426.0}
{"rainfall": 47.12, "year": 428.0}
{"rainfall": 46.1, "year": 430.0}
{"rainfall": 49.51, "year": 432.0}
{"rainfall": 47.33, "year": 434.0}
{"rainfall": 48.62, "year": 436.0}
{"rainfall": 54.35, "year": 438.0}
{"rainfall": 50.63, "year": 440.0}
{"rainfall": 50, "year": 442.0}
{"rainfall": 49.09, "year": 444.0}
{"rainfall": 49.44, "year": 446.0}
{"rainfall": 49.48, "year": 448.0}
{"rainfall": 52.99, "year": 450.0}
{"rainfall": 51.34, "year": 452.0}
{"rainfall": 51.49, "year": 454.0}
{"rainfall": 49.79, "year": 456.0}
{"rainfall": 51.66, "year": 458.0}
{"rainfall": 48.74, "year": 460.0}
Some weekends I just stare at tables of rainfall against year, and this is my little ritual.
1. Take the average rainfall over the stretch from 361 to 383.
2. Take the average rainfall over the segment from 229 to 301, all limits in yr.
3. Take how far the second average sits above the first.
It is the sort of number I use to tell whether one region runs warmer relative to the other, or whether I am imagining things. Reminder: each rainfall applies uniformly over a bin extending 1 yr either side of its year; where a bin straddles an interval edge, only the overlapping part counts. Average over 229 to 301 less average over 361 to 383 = 5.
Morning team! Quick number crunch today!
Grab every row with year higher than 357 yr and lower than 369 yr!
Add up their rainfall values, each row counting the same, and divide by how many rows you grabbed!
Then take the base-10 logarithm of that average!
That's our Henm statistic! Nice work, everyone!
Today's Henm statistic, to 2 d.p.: 1.39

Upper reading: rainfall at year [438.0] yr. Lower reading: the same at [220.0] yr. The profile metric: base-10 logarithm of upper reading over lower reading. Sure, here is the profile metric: 0.19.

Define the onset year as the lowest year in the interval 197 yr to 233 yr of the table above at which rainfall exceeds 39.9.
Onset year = 198.0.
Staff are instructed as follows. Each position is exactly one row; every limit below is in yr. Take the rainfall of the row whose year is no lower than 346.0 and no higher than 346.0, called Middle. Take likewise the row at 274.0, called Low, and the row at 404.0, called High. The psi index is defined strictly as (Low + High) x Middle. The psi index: 2816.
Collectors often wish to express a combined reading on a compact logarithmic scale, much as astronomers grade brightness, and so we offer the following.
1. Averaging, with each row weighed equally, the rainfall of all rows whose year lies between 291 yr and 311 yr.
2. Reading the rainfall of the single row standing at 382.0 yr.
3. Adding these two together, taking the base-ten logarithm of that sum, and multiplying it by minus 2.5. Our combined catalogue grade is -4.91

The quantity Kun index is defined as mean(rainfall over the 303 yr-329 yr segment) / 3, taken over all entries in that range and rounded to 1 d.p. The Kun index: 15.1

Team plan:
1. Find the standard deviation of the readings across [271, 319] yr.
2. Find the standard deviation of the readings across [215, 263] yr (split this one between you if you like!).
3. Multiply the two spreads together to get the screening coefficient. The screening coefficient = 6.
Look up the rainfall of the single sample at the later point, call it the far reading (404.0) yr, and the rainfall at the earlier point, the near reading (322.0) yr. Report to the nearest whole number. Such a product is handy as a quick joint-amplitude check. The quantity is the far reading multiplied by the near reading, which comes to 1544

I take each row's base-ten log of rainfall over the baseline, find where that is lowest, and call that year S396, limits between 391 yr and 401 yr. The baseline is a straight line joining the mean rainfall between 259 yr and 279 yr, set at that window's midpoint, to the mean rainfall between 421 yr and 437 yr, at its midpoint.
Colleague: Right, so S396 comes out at 400.0 yr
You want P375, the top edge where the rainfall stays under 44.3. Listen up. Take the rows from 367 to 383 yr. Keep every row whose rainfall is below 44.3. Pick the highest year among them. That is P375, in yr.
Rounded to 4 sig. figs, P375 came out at 382.0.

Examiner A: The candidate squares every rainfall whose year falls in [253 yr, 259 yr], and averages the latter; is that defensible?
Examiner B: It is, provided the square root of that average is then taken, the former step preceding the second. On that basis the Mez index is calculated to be 38.3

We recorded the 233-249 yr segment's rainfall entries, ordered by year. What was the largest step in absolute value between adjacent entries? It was 1.6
